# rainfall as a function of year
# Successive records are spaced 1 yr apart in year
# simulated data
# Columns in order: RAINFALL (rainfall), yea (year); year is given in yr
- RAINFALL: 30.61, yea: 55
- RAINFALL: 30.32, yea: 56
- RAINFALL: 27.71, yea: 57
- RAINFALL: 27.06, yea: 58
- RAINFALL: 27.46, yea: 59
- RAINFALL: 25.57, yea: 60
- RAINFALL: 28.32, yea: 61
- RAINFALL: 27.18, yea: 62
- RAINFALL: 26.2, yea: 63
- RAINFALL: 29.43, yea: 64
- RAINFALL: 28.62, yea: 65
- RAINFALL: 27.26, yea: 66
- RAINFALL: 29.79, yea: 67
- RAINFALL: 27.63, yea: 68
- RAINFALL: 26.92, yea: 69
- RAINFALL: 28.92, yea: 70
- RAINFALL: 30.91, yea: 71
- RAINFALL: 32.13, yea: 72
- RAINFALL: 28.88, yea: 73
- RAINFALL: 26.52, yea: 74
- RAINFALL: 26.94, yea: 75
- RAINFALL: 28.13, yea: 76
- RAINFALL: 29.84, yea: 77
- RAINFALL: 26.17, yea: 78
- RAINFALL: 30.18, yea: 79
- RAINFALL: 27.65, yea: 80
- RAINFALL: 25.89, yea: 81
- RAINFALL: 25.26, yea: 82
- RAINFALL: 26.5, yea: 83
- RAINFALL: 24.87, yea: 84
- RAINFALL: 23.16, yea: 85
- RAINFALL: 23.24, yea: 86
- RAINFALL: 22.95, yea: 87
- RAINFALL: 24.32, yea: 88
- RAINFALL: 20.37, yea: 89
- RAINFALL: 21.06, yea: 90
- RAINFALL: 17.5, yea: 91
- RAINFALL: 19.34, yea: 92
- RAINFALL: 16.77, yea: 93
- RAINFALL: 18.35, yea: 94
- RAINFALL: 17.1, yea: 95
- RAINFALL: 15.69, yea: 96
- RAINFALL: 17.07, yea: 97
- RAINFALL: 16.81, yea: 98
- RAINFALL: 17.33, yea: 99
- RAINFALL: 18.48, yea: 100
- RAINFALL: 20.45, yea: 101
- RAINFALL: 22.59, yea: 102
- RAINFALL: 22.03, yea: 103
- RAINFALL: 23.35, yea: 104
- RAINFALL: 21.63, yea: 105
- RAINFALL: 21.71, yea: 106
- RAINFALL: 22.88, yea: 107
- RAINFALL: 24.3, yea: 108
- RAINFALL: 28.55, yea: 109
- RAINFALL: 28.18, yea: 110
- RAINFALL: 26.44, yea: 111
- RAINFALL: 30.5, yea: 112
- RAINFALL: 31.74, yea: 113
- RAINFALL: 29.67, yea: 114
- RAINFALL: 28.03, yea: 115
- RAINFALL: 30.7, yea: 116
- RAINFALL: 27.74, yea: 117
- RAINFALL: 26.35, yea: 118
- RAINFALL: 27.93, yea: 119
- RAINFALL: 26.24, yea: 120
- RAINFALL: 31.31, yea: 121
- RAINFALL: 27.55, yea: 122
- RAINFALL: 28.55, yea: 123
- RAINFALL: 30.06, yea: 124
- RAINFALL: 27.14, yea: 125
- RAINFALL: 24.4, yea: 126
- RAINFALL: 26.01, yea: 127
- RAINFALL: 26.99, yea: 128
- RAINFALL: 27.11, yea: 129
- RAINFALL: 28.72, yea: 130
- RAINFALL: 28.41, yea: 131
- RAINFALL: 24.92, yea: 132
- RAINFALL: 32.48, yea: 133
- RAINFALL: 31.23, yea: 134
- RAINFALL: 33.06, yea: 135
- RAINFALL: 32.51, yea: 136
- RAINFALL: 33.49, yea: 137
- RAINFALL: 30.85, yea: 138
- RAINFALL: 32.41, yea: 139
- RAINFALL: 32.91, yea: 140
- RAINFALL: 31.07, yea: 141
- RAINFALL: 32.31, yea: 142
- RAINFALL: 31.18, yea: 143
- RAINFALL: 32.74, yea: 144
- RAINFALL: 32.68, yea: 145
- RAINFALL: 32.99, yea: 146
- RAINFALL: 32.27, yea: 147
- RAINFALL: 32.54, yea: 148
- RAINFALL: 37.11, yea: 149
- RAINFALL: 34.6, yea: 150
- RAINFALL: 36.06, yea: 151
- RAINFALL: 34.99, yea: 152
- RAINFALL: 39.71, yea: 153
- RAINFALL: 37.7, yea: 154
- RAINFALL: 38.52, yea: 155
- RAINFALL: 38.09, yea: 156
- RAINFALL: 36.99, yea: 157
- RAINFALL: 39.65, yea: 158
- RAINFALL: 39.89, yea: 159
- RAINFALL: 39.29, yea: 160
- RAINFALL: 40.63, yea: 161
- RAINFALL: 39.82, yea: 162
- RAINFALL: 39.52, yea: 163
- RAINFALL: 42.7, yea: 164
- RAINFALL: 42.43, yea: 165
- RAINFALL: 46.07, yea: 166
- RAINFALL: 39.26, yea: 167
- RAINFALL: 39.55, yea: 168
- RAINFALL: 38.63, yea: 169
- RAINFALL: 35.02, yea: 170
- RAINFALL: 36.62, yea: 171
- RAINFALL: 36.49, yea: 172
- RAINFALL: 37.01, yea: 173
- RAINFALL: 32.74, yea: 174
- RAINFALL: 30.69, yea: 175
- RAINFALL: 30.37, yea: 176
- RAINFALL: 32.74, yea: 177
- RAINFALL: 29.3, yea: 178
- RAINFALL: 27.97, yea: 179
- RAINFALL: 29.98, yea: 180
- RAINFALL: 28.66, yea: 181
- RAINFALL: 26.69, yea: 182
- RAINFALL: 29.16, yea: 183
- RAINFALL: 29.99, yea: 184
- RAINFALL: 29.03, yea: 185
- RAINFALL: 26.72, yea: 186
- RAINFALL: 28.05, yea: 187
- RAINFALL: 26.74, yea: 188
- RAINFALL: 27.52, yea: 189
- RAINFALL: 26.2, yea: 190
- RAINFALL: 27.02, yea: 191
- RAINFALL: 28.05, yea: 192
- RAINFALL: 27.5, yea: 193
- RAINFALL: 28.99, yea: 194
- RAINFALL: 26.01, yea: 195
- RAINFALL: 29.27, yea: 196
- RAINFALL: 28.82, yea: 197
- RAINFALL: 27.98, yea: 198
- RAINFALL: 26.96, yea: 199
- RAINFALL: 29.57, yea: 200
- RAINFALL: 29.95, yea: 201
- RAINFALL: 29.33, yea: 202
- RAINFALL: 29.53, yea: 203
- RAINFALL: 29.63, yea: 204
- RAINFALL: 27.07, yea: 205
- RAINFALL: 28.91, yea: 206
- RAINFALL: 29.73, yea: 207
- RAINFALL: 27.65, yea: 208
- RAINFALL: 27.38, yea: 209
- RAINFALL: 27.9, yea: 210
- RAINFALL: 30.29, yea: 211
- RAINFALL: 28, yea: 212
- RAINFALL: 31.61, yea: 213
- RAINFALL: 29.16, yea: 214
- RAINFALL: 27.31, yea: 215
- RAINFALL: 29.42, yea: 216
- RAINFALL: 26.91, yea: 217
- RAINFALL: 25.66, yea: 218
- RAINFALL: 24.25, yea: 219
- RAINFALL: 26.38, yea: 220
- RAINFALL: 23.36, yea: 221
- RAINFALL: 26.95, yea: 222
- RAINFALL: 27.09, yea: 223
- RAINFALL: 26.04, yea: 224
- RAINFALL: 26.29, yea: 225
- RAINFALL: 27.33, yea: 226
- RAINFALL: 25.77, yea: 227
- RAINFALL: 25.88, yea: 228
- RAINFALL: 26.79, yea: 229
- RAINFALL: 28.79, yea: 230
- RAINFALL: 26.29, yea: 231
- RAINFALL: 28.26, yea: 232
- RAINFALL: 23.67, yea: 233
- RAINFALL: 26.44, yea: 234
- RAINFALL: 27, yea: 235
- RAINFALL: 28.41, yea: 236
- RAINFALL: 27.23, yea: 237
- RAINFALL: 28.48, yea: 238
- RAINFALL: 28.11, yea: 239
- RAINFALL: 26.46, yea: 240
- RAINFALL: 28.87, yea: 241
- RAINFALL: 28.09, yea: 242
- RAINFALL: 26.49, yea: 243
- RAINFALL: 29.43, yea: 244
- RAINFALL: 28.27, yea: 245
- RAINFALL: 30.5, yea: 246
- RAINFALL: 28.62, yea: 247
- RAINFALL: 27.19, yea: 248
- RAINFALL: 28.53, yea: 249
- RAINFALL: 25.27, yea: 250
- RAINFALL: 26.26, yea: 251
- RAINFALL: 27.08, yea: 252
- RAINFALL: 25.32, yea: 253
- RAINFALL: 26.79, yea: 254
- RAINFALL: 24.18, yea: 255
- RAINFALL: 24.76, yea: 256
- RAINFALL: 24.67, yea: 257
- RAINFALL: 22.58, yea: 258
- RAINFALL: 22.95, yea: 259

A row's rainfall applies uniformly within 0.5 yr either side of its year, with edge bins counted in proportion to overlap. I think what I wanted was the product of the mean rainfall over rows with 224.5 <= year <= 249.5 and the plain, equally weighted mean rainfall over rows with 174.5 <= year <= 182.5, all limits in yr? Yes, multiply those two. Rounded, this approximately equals 812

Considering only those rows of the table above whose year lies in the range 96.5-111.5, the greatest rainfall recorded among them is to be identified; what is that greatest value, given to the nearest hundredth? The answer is 28.55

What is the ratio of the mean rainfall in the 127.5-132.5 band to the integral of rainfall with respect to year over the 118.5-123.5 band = 0.19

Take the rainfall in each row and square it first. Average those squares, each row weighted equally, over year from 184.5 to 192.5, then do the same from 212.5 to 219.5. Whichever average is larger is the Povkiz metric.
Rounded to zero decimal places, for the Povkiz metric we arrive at 776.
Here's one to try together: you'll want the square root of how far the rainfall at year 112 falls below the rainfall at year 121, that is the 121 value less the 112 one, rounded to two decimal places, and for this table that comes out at 0.90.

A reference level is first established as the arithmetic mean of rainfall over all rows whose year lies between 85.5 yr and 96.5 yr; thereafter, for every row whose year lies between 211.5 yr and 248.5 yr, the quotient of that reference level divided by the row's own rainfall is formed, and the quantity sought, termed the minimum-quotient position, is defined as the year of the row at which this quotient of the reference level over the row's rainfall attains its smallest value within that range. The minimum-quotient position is 213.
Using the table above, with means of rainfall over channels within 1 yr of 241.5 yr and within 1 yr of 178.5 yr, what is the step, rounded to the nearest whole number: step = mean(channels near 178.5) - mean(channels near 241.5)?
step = 0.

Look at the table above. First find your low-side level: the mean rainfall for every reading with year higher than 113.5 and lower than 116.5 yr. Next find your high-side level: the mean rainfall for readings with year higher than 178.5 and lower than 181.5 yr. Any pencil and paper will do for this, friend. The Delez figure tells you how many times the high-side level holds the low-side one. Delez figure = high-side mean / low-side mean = 0.98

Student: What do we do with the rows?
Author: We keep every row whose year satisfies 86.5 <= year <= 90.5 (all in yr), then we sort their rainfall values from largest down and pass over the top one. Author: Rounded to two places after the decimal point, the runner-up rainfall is 22.95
